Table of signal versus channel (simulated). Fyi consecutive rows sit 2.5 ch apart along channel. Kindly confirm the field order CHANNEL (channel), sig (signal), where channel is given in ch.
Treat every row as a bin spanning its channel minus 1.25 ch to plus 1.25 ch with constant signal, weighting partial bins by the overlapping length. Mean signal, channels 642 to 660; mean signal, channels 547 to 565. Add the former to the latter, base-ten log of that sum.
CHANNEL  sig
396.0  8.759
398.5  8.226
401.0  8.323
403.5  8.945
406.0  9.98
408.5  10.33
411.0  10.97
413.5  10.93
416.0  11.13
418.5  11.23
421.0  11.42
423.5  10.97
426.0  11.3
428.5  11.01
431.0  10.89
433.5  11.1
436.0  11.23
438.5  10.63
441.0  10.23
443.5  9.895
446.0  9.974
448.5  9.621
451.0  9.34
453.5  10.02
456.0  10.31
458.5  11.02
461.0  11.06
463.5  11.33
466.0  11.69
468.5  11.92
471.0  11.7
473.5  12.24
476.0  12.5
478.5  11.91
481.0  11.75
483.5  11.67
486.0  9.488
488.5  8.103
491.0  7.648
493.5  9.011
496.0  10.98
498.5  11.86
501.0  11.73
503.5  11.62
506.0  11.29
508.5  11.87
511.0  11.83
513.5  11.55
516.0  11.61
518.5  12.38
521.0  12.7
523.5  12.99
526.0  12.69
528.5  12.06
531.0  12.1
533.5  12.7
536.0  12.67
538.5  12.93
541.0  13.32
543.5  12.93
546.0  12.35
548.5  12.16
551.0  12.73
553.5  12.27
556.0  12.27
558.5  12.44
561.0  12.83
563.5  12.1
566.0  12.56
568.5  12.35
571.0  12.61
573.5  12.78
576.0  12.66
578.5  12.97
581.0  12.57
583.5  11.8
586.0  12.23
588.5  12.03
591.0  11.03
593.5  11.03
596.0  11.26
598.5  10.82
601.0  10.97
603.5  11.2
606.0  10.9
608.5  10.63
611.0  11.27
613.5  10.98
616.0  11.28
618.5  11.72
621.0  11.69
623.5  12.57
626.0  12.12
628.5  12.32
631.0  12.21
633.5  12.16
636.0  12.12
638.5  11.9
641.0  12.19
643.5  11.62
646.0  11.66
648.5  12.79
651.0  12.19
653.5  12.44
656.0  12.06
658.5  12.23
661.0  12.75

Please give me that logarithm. 1.39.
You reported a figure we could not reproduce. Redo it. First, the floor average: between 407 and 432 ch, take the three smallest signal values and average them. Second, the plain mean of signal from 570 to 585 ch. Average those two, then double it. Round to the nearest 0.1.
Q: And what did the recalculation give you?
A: 23.3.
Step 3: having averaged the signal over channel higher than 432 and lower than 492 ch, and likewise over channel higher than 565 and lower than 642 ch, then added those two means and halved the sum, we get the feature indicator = 11.26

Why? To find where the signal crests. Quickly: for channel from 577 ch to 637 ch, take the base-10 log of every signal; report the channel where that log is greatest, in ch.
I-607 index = 578.5 ch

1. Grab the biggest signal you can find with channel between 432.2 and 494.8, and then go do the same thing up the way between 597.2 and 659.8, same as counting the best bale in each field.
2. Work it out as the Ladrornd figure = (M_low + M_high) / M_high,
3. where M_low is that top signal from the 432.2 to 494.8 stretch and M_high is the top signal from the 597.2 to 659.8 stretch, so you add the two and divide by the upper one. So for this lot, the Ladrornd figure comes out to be 1.98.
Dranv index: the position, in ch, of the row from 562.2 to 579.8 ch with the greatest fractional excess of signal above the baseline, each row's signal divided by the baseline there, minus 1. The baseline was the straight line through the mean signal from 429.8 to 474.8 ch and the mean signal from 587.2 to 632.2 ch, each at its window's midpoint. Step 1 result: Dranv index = 578.5 ch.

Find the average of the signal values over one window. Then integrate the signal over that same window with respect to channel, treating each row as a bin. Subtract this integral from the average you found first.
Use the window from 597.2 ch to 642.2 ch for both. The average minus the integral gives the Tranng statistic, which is -511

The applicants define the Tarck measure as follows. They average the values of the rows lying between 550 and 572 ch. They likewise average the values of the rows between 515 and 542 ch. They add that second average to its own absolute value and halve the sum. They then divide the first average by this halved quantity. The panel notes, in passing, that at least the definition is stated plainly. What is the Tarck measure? 0.992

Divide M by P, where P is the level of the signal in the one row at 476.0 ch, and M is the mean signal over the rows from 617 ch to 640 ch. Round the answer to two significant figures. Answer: 0.97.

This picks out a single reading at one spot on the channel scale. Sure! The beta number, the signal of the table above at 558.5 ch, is 12.44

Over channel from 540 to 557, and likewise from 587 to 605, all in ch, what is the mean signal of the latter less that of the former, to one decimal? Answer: -1.4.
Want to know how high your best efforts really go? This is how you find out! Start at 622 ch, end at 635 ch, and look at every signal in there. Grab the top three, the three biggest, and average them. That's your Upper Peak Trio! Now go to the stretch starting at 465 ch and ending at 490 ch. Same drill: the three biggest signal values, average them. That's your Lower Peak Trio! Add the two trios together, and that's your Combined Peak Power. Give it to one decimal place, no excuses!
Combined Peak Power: 24.6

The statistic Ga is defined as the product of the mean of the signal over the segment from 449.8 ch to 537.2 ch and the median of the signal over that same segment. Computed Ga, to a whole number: 133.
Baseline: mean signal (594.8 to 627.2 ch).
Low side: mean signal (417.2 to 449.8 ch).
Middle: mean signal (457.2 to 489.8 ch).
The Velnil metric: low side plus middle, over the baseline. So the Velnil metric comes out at 1.94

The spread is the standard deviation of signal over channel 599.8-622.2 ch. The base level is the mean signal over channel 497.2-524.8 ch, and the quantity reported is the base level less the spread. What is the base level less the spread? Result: 11.6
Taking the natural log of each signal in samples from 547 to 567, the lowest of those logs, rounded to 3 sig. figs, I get 2.49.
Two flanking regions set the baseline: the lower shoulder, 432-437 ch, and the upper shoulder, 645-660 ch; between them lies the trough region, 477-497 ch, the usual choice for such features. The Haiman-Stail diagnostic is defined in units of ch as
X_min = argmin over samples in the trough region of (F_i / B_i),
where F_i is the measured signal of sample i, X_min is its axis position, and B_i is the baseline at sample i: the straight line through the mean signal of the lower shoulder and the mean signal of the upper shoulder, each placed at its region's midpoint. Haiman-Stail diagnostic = 491.0 ch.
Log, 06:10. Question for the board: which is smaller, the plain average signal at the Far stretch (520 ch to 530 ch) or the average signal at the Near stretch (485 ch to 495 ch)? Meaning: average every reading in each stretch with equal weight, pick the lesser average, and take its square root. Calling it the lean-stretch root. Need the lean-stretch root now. 2.93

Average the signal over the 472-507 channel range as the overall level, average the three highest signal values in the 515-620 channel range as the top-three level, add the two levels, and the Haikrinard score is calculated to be 23.9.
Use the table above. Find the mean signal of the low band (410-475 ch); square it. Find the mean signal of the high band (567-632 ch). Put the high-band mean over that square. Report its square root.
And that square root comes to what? 0.315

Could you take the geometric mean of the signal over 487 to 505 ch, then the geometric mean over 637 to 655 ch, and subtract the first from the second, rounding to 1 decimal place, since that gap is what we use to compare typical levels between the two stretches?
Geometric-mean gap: 2.1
